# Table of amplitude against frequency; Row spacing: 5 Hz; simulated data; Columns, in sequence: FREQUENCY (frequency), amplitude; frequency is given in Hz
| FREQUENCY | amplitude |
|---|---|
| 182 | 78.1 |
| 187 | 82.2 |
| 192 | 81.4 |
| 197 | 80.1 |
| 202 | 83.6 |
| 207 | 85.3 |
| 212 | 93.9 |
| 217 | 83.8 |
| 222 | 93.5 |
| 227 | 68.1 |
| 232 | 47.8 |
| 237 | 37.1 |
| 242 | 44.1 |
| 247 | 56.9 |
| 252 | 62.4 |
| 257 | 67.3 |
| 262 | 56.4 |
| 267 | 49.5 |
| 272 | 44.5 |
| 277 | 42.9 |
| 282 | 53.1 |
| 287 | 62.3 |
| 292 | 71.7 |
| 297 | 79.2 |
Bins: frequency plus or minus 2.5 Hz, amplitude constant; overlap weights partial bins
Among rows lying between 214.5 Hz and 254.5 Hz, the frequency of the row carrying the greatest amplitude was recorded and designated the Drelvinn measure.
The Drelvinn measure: 222 Hz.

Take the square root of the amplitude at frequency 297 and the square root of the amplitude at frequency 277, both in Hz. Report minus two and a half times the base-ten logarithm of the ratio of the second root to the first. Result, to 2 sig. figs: 0.33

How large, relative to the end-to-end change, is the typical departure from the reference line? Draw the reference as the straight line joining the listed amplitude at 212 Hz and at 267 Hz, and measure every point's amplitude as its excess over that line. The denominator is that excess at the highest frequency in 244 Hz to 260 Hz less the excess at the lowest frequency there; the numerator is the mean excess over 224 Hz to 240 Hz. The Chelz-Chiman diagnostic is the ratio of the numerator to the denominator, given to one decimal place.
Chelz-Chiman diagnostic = -1.4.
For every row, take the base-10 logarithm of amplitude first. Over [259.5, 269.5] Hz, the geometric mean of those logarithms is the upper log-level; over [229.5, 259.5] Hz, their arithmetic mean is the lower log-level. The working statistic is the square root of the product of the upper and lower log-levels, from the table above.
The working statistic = 1.72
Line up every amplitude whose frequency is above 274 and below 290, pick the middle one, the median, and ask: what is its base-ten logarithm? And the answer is 1.73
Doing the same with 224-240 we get 1.68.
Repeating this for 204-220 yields 1.93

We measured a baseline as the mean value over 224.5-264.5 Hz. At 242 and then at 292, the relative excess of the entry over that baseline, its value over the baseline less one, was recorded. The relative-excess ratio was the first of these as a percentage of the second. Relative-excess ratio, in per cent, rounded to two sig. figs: -65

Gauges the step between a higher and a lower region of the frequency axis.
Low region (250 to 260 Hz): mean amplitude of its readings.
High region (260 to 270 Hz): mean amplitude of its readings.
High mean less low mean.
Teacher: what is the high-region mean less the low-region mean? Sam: -12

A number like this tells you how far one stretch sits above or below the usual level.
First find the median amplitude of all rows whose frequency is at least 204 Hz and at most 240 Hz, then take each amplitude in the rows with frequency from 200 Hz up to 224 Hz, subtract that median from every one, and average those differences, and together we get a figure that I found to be 4.2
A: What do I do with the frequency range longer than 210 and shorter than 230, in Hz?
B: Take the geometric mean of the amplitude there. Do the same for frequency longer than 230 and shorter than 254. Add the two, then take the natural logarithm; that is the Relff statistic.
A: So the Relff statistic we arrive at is 4.89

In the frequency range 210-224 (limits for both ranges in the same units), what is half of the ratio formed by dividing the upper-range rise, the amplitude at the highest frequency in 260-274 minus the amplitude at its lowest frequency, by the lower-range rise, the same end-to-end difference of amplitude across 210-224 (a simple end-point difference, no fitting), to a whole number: 15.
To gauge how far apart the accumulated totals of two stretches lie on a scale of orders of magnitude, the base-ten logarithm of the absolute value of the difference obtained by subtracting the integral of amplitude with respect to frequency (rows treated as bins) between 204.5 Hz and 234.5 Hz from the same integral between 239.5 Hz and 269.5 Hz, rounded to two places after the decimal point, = 2.83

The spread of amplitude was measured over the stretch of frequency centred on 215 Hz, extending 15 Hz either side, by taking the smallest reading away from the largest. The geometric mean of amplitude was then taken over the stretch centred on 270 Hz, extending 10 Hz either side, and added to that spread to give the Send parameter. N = 74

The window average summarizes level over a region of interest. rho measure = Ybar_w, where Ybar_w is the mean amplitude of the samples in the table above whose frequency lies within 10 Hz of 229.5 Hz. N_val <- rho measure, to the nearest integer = 62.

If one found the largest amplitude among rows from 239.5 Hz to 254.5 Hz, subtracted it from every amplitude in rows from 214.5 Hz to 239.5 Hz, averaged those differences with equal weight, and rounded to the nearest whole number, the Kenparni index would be 4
